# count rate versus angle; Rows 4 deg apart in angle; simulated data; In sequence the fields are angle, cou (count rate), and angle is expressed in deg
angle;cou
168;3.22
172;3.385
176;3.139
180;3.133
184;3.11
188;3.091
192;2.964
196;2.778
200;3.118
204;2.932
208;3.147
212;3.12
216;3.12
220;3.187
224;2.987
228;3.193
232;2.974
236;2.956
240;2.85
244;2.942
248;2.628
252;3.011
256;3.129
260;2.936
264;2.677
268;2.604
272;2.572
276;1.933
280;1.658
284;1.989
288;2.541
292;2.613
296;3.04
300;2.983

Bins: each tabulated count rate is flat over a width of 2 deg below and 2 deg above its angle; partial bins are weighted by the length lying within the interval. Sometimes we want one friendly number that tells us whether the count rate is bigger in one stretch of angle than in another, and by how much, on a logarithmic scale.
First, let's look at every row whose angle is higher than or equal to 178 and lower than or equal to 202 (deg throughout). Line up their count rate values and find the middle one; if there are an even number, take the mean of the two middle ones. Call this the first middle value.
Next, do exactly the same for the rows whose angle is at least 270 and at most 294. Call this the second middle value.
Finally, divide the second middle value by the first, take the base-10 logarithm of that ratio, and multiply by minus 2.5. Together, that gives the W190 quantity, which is 0.34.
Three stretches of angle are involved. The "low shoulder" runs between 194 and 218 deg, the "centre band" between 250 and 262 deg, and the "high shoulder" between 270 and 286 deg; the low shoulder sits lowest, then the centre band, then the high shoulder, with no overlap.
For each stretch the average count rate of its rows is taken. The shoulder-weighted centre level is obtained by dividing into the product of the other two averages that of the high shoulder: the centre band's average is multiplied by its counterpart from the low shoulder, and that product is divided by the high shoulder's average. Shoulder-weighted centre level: 4.51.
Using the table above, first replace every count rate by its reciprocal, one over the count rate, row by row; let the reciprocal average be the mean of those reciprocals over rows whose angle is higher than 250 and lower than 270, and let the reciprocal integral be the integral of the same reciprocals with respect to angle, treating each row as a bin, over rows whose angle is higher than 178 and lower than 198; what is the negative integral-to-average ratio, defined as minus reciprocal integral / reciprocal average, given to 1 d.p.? -19.0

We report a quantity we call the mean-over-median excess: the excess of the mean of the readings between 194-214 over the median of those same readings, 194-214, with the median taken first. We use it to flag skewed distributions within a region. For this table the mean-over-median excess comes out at -0.099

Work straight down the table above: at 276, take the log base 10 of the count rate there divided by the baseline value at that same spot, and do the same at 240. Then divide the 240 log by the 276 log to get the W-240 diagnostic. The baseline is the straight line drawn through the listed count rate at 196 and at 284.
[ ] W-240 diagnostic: -2.8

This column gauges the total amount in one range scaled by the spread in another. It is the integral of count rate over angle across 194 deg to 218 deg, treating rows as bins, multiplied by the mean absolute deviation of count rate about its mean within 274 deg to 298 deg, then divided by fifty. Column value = 0.63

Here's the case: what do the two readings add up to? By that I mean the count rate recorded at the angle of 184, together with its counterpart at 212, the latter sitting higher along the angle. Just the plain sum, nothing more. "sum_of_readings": 6.23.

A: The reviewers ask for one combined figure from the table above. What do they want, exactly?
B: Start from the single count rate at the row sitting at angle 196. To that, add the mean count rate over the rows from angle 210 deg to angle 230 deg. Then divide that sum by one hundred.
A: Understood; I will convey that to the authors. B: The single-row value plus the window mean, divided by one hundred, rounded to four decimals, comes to 0.0590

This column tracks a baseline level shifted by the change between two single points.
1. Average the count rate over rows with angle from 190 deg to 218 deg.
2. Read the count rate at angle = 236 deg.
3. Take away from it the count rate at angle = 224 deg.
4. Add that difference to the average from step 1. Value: 3.0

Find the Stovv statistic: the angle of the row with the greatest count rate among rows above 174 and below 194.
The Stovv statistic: 176 deg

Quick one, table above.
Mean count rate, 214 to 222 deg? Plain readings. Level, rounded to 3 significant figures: 3.15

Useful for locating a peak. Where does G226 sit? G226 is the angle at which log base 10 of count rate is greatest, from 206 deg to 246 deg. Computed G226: 228 deg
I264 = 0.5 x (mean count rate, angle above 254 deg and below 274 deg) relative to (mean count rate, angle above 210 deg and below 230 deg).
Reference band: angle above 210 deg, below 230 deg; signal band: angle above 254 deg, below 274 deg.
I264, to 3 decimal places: 0.446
